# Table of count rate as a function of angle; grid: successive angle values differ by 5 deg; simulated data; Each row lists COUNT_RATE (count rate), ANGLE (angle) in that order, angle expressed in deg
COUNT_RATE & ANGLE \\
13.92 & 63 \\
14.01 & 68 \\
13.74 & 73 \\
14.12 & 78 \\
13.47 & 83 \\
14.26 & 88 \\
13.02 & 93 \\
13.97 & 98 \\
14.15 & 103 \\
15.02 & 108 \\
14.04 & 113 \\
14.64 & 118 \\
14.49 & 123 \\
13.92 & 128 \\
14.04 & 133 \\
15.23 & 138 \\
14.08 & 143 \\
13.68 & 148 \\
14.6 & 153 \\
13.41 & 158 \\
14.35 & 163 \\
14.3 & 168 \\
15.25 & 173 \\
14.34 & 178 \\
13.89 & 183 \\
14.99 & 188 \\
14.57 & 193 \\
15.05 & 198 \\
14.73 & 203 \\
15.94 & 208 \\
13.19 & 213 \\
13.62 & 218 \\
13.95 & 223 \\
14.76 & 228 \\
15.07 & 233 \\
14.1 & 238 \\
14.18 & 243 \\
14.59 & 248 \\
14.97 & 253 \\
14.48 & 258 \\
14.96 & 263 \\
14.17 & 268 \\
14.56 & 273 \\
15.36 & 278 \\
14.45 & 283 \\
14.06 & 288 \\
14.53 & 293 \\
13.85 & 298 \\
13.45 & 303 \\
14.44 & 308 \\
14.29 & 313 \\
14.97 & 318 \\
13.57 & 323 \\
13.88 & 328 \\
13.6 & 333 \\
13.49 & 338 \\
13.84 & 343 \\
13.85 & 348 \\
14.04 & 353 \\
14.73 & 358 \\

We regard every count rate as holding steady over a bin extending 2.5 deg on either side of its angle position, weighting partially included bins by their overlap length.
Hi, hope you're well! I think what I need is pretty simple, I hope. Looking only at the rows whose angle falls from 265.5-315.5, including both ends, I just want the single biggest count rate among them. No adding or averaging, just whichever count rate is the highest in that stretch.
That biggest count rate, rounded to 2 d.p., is 15.36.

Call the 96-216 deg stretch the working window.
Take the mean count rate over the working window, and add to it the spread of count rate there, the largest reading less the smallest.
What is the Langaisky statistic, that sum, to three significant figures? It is 17.2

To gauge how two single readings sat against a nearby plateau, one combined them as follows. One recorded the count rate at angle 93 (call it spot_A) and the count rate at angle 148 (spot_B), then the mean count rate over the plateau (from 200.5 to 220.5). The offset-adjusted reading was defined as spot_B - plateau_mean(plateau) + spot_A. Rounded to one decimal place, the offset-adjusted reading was 12.3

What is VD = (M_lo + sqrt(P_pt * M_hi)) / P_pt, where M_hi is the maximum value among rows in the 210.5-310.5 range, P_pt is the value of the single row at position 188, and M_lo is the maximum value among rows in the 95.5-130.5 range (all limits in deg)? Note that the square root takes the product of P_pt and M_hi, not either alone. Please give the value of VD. 2.01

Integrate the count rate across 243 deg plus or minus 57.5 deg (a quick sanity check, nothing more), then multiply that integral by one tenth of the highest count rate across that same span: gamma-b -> 2663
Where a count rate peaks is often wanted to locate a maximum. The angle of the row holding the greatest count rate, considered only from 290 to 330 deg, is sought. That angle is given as 318 deg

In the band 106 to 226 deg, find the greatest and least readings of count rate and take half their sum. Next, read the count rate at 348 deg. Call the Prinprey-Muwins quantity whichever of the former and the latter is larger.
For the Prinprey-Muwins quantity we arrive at 14.6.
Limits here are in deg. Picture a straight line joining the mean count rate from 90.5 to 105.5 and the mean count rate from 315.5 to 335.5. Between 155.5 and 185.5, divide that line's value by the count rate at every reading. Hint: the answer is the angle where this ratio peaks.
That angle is 158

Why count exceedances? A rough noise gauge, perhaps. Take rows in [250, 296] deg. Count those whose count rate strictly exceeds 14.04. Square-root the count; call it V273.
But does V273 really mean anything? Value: 3.0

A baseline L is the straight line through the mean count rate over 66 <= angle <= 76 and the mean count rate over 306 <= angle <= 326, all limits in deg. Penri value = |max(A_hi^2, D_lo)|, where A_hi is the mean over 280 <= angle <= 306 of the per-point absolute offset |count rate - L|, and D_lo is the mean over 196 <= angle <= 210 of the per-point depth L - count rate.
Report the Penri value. 0.15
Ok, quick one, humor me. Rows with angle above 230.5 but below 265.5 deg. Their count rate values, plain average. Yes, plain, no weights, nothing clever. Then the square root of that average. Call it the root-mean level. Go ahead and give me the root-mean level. 3.82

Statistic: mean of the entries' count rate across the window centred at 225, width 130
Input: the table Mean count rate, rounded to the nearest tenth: 14.5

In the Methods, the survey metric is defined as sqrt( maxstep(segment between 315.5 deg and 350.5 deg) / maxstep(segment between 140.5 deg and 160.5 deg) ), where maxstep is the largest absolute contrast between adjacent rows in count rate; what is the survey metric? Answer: 1.1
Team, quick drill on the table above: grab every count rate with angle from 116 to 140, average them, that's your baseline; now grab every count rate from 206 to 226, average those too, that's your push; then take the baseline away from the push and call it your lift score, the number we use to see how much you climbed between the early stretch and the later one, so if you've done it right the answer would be -0.3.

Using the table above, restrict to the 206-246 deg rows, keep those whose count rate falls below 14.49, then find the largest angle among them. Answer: 243 deg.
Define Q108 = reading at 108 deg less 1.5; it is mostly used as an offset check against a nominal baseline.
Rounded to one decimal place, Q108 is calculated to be 13.5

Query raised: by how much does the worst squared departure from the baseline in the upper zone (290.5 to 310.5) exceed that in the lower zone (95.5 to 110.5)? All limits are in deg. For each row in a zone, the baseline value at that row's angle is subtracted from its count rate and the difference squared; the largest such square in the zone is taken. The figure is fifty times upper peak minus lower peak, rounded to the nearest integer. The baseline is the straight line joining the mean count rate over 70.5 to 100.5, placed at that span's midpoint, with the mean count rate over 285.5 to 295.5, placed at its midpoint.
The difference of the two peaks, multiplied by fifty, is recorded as -33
